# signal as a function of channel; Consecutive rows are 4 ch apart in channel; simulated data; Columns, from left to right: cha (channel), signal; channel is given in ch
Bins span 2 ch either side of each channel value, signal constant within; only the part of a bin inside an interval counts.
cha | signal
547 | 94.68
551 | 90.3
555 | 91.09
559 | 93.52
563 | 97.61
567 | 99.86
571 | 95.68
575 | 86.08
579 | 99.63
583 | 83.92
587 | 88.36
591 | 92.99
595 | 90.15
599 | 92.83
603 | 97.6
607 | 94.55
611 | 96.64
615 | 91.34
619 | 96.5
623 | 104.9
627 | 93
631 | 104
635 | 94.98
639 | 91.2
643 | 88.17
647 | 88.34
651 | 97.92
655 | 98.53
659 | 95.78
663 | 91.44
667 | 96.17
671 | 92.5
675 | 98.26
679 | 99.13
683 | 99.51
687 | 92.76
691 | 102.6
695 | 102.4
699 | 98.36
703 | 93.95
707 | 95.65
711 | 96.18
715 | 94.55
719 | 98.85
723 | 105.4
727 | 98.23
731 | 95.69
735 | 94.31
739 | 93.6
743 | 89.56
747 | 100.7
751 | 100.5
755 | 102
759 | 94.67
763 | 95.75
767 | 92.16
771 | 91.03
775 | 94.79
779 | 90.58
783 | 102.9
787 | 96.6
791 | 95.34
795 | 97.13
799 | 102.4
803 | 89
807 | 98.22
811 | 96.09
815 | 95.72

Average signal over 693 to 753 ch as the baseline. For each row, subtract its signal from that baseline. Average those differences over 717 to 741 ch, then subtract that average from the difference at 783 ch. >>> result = -5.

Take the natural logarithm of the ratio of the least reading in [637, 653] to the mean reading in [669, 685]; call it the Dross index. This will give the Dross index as -0.10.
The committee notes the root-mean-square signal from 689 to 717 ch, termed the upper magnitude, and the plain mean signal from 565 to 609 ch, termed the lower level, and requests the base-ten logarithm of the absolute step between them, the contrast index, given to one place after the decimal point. 0.7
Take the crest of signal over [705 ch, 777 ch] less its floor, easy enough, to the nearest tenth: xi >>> 15.8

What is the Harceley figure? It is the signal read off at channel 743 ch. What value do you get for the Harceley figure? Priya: 89.56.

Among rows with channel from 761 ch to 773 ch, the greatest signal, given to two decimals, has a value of 95.75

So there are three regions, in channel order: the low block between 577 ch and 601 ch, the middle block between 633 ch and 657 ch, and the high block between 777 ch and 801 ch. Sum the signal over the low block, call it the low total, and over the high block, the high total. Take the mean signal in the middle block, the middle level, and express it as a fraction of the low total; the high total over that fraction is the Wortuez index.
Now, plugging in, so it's 3439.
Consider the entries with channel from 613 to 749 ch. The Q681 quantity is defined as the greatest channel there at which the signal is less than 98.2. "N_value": 743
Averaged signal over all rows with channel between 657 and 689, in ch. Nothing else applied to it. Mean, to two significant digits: 96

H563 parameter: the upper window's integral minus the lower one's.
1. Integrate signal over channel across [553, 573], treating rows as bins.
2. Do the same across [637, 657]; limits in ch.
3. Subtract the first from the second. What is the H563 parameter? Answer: -54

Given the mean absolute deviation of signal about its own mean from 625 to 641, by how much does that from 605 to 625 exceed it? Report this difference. -0.9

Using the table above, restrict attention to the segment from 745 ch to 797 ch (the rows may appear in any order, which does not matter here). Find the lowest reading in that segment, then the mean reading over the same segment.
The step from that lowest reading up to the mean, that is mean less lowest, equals 5.9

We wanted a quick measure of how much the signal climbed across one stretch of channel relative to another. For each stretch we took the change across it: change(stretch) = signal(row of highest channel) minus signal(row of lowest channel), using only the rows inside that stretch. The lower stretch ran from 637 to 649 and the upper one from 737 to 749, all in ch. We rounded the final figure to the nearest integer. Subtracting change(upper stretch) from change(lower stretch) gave -10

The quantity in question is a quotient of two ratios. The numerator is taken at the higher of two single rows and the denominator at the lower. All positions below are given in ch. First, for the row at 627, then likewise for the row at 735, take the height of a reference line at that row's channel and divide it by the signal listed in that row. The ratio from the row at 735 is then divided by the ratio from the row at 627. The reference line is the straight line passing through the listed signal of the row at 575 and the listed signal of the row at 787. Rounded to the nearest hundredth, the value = 1.05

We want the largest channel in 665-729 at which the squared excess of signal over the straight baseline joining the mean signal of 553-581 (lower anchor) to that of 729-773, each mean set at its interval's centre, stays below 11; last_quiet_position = 727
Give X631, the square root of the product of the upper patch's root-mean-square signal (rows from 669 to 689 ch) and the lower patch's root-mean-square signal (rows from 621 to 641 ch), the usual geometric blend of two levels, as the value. 97.1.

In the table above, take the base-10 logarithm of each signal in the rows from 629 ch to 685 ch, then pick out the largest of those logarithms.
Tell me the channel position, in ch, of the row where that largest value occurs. 631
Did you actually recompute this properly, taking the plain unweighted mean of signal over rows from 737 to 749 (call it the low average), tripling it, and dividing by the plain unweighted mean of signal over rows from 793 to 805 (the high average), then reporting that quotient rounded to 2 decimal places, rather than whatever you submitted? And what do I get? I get 2.95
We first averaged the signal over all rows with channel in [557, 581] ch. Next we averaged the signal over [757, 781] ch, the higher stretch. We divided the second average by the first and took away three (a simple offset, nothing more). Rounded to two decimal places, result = -2.02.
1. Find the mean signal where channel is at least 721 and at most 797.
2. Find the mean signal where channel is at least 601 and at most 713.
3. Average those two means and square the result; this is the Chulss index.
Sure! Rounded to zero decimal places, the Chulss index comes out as 9266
